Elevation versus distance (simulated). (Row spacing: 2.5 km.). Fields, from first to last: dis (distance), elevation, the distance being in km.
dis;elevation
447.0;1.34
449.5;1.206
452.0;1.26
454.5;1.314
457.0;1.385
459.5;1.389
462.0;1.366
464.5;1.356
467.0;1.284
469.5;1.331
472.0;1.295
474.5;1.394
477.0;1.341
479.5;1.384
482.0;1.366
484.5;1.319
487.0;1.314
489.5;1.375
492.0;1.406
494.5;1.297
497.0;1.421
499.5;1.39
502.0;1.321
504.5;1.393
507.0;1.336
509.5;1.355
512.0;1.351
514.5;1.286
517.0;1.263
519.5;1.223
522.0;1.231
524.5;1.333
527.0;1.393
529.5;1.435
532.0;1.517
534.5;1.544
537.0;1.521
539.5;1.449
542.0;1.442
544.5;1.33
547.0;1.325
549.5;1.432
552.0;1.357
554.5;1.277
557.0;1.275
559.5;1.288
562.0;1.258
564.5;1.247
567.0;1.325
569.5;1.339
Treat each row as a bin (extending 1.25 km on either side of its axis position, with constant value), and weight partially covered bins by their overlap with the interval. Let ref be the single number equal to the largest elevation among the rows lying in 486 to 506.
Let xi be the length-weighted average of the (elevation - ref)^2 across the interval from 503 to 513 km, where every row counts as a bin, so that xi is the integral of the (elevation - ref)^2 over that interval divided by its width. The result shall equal 0.004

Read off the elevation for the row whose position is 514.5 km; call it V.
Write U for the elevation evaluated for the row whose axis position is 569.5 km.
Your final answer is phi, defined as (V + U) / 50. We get 0.0525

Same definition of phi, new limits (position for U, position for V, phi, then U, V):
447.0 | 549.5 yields 0.0554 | 1.34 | 1.432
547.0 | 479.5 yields 0.0542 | 1.325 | 1.384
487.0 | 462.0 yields 0.0536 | 1.314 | 1.366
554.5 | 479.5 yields 0.0532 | 1.277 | 1.384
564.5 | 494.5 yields 0.0509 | 1.247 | 1.297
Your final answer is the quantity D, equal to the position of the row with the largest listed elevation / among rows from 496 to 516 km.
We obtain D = 497.0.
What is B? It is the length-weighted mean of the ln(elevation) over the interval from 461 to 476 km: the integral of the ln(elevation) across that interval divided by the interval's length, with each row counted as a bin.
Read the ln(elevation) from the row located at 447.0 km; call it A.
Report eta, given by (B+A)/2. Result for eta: 0.291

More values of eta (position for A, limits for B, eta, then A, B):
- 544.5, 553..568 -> 0.265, 0.285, 0.246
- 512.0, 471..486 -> 0.300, 0.301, 0.300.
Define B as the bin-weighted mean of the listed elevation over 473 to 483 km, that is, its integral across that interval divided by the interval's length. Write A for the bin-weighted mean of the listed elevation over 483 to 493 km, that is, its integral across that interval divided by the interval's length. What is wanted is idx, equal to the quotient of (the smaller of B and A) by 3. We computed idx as 0.451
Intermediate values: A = 1.35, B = 1.37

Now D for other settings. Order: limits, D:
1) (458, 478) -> 474.5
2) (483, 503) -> 497.0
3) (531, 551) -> 534.5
